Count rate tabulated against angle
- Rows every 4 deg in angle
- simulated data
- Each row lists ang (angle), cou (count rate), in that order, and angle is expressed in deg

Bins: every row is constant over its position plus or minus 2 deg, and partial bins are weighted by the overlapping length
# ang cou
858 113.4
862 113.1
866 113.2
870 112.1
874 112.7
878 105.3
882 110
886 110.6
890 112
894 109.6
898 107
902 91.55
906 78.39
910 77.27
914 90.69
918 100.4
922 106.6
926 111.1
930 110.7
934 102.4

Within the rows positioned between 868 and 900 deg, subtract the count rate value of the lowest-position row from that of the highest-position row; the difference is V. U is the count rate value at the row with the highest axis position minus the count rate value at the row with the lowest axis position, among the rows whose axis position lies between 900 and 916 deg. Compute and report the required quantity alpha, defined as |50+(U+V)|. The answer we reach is 44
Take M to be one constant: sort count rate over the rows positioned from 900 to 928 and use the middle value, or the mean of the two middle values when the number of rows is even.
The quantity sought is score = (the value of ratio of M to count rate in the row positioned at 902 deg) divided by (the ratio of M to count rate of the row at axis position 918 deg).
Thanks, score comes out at 1.10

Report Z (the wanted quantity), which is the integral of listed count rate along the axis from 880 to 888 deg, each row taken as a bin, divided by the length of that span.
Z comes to 110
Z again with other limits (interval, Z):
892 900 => 108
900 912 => 82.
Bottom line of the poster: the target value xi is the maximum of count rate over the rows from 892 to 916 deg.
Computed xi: 109.6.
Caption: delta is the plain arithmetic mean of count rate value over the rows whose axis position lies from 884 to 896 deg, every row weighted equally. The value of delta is 111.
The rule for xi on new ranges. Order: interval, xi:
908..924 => 106.6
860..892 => 113.2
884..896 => 112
